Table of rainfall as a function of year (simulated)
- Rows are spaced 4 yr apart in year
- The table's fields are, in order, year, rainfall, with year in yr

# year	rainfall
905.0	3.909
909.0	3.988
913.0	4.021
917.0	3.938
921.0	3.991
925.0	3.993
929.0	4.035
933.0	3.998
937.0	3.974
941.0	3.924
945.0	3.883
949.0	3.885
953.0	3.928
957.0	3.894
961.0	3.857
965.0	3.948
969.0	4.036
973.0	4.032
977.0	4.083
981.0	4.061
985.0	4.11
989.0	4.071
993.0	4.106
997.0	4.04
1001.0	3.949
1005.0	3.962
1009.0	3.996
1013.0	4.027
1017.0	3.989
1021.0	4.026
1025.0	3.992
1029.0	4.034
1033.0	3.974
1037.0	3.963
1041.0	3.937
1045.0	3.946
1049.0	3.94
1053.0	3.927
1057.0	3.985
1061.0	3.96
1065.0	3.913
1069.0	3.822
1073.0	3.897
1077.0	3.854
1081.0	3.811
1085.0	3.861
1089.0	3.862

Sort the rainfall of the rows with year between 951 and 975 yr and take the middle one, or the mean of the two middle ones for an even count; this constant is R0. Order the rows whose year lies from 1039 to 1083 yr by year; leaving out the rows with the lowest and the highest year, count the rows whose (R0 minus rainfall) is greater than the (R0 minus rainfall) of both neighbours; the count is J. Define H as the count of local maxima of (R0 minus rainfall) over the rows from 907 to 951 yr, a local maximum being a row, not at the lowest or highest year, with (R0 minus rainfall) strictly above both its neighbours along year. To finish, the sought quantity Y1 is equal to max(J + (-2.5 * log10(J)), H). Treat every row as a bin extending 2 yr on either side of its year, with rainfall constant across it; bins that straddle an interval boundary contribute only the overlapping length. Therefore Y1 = 2.00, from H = 2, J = 2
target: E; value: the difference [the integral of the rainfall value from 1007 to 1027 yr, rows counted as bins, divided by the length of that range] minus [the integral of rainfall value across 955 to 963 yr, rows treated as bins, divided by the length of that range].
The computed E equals 0.13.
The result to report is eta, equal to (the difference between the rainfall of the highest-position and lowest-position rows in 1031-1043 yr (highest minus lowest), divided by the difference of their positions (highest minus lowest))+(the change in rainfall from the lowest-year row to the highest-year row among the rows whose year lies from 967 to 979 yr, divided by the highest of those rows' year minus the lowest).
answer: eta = 0.001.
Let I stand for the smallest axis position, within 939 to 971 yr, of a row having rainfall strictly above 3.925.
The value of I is 953.0 yr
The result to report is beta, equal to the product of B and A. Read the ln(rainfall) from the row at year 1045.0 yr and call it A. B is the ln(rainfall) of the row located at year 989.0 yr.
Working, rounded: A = 1.37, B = 1.40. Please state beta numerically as 1.93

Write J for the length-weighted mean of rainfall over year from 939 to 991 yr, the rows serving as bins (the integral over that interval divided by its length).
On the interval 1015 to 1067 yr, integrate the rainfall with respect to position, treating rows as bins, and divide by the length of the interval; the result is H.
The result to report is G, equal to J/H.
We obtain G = 1.00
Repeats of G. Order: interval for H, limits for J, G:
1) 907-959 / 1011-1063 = 1.00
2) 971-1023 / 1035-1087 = 0.97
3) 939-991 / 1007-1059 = 1.00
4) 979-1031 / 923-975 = 0.98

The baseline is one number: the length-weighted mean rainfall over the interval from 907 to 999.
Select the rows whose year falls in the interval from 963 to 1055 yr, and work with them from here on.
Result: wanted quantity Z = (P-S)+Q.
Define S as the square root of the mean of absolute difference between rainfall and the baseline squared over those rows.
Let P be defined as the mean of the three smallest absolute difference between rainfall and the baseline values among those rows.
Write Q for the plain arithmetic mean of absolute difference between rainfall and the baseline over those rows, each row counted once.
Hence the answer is -0.01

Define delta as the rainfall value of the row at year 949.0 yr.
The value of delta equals 3.885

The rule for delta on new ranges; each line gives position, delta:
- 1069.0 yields 3.822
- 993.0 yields 4.106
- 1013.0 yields 4.027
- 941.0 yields 3.924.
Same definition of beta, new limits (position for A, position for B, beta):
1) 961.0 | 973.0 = 1.88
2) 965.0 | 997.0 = 1.92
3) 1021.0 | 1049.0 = 1.91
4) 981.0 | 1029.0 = 1.95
